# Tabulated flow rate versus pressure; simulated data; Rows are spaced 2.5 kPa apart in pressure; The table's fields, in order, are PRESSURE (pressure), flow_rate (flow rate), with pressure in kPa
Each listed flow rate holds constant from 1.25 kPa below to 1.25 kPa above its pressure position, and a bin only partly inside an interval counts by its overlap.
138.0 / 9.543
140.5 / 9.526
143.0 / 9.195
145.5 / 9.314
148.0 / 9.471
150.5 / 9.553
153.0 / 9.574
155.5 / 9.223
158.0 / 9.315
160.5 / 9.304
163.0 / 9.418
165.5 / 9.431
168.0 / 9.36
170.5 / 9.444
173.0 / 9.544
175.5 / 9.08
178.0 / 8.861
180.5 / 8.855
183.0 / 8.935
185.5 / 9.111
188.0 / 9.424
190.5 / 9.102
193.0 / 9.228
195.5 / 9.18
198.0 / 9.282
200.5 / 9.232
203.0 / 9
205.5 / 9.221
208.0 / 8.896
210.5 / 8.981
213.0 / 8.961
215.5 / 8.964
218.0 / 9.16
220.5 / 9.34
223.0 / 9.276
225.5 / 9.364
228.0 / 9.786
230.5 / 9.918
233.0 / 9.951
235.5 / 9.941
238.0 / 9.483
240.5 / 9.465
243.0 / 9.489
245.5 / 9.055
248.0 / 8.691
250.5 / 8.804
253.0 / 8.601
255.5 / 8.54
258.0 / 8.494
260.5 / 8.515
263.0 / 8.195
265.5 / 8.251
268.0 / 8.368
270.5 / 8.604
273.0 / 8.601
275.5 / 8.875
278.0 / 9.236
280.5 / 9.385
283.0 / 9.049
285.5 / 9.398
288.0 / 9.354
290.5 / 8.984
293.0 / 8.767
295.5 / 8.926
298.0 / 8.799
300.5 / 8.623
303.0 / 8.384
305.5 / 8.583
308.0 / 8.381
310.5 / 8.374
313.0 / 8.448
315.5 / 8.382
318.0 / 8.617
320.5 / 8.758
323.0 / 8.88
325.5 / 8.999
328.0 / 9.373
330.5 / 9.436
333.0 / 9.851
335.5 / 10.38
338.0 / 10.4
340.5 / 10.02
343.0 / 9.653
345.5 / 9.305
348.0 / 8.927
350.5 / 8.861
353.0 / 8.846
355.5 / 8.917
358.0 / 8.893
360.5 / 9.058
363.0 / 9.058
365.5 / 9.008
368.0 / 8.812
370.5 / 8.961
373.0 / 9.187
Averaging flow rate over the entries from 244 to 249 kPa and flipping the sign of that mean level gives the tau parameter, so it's -8.9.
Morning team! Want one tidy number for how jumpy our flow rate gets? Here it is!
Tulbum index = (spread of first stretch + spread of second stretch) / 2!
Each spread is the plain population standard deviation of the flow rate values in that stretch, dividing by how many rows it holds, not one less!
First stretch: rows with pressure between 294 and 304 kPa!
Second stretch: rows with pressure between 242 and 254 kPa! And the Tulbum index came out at 0.261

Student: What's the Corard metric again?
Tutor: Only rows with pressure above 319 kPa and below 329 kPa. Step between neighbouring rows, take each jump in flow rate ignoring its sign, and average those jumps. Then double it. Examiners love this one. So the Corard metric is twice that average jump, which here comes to 0.4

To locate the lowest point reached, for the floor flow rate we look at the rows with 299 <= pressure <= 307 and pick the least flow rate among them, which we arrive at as 8.384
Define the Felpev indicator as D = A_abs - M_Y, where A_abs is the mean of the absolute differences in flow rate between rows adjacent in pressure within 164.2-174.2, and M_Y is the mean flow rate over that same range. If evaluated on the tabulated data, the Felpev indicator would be -9.4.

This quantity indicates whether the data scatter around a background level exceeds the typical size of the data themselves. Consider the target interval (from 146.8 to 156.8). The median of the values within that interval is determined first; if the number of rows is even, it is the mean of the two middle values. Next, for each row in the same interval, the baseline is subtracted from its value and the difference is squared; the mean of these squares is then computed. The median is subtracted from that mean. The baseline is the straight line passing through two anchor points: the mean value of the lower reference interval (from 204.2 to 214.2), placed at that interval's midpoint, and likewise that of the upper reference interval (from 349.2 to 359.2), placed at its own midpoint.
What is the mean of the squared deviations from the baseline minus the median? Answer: -9.34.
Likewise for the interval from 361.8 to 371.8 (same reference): -8.97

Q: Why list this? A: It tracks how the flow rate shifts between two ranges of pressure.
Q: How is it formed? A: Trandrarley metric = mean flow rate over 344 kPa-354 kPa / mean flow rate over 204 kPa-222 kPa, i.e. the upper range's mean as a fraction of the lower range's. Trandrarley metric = 0.99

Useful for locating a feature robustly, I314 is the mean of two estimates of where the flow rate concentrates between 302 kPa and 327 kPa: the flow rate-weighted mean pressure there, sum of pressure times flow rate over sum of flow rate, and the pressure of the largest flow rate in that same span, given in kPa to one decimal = 319.9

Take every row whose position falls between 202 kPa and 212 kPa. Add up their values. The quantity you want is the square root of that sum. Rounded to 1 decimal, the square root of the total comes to 6.0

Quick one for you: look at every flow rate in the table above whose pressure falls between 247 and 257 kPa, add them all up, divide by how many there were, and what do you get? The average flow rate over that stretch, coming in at 8.7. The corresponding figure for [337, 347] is 9.8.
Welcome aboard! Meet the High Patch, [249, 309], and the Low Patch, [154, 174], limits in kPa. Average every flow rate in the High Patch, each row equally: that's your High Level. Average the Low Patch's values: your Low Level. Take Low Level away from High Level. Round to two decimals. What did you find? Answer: -0.64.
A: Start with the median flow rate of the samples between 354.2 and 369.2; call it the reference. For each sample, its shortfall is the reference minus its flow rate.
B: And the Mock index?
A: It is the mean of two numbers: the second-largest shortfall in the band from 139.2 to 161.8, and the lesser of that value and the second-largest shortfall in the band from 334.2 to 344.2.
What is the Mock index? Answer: -0.7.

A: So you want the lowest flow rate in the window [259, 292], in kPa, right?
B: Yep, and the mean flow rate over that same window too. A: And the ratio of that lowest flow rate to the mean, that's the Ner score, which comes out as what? 0.928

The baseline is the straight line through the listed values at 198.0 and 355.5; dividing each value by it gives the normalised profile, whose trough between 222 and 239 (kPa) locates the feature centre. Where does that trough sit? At 223.0 kPa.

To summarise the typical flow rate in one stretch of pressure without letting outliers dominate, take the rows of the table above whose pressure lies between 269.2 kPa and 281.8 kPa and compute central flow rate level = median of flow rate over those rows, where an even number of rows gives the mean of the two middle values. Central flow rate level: 8.9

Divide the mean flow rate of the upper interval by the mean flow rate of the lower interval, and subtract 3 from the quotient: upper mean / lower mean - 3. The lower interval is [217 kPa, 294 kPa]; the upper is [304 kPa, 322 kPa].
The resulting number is -2.06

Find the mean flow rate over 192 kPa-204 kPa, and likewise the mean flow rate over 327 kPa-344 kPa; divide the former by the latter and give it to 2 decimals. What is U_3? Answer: 0.93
